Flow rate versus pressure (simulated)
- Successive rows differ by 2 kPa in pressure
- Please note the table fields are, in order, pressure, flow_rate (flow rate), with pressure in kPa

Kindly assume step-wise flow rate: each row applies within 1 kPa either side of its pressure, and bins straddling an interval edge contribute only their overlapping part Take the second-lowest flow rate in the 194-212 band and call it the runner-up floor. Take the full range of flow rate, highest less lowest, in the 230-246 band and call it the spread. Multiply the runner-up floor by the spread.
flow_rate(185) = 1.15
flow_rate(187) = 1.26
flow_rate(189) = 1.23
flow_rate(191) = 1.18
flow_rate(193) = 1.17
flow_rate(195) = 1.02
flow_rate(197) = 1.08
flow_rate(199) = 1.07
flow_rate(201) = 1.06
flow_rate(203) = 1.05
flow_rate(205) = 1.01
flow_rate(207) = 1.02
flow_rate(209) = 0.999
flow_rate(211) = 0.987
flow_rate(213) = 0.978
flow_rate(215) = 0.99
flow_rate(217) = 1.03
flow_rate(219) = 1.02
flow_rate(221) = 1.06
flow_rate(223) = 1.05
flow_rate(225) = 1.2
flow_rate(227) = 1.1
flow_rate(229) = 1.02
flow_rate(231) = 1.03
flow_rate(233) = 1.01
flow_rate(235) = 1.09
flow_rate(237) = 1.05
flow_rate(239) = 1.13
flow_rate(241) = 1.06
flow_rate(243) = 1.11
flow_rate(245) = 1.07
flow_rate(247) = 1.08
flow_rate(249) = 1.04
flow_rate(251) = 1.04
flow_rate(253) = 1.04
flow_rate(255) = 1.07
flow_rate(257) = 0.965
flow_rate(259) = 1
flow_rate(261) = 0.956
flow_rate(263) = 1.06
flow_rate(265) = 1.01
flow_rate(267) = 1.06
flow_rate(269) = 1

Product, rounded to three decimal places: 0.120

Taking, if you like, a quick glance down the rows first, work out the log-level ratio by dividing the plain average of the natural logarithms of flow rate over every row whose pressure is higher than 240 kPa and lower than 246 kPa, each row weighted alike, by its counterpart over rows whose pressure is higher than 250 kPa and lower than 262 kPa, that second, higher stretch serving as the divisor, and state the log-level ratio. 7.0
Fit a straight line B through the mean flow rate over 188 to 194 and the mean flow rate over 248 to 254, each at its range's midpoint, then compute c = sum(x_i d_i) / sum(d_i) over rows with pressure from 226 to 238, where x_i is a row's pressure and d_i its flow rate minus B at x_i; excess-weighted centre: 231.5 kPa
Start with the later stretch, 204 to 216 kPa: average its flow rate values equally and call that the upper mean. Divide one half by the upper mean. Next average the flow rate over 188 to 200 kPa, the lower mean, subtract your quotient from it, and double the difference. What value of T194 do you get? 1.25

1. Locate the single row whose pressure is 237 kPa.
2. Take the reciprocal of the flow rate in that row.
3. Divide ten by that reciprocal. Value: 10.5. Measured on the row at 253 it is 10.4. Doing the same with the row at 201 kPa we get 10.6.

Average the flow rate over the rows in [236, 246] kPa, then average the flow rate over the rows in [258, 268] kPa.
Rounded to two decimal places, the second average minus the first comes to -0.07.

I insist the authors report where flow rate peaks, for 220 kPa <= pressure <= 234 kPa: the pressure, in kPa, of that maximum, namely 225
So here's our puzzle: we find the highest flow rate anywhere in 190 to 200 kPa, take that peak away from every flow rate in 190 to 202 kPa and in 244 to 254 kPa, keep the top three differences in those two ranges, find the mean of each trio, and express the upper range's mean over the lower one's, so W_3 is 3.2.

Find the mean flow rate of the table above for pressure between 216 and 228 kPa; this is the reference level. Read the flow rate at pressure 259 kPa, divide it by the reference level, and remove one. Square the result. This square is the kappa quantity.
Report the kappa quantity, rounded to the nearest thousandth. 0.005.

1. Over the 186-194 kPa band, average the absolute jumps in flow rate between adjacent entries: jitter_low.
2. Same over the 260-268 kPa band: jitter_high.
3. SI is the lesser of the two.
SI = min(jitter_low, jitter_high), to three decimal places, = 0.030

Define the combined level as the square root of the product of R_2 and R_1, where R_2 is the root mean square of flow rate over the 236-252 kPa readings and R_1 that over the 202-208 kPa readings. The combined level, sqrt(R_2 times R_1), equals 1.05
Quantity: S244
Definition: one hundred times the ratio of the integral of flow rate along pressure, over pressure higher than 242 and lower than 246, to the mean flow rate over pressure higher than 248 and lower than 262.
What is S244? 429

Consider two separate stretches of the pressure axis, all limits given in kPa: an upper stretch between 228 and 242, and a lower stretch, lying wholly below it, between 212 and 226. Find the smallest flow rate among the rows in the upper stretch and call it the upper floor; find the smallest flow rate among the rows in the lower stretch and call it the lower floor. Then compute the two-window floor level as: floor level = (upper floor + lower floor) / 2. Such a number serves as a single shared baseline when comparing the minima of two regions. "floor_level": 0.99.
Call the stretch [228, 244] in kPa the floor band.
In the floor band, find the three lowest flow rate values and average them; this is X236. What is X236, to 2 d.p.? 1.02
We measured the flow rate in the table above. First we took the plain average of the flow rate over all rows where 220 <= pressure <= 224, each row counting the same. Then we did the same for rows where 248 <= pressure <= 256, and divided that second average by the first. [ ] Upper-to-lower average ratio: 0.993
